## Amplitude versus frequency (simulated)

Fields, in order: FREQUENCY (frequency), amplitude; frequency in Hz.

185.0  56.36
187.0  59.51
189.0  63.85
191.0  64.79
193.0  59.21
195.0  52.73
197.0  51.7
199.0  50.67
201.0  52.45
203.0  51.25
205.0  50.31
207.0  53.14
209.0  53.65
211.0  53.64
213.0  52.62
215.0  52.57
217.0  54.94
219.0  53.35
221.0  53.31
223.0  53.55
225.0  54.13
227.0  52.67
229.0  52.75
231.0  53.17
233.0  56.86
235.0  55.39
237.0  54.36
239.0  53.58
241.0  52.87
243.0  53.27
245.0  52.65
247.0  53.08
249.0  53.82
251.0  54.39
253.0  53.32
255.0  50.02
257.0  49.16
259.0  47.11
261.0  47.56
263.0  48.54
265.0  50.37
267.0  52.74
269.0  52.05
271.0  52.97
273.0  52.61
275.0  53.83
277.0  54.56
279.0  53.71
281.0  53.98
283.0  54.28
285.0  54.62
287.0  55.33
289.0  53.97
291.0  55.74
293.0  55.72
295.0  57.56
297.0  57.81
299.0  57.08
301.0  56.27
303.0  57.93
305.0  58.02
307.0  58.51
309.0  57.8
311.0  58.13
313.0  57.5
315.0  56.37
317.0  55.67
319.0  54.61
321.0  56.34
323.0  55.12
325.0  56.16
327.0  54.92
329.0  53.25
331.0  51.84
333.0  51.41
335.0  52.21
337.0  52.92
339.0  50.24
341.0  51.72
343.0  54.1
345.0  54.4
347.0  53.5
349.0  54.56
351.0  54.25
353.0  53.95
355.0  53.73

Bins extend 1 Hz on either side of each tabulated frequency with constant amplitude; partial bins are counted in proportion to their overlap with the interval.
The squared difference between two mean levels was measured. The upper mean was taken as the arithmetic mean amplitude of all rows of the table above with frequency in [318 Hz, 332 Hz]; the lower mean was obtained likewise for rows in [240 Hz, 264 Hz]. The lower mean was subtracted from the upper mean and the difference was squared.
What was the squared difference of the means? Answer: 11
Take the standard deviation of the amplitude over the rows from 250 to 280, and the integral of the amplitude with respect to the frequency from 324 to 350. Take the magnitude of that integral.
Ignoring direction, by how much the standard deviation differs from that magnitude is 1380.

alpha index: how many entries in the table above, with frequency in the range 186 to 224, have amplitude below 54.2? 14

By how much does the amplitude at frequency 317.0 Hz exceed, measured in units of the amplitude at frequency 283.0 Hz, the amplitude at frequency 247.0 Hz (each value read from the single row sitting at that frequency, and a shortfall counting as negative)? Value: 0.048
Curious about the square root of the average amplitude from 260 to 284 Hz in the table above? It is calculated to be 7.23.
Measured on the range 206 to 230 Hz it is 7.30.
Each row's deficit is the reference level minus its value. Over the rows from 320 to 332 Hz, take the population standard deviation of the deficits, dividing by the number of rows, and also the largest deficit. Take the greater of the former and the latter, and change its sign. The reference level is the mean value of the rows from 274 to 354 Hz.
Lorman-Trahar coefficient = -3.2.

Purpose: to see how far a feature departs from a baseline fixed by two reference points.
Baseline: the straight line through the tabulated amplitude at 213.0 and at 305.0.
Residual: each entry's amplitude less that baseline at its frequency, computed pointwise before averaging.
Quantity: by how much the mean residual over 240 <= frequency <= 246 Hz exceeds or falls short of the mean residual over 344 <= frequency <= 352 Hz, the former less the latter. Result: 4.9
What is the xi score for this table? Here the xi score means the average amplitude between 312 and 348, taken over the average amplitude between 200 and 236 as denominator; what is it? 1.01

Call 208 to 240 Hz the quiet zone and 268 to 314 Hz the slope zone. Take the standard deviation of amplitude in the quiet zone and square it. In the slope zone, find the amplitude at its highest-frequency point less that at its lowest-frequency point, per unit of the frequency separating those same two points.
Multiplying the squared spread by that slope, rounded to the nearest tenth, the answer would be 0.2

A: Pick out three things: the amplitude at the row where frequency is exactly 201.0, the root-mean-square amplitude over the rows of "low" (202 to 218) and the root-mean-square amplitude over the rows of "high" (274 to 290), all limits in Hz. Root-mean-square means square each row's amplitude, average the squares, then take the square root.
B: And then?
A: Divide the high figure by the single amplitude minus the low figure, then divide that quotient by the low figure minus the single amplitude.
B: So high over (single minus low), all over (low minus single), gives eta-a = -491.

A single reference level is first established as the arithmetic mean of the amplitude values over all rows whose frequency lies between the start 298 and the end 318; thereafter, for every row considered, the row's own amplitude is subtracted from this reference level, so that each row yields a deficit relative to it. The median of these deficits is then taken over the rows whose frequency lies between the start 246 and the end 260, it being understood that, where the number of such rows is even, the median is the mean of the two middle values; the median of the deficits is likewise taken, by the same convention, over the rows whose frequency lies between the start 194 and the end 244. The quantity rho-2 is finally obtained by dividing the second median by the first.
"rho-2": 1.0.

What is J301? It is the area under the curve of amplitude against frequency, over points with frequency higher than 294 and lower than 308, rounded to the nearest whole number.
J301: 806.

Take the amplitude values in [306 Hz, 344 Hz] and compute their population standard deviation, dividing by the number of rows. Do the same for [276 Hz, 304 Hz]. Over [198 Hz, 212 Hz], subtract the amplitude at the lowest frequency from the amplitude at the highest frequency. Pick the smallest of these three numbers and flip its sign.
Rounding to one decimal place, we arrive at -1.5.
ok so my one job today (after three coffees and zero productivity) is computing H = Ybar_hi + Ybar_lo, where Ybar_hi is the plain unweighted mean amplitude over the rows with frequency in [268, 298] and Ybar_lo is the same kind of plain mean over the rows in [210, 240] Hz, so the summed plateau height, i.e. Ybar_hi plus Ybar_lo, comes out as 108.4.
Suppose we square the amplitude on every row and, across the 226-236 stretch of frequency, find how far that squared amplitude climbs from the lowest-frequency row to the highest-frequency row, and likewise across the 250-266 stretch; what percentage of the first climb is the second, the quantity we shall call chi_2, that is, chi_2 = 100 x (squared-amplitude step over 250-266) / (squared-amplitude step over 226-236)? -143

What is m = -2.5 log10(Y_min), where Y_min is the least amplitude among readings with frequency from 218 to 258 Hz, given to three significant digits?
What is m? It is -4.23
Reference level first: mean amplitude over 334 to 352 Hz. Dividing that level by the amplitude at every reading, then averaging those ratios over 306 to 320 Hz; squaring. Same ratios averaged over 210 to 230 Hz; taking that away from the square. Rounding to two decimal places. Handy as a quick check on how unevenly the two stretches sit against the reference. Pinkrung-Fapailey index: -0.12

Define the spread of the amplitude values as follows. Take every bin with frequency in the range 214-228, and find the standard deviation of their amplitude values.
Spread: 0.8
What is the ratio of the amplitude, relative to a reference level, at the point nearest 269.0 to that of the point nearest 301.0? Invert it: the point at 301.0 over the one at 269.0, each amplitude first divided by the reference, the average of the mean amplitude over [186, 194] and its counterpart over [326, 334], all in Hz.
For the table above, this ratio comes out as 1.08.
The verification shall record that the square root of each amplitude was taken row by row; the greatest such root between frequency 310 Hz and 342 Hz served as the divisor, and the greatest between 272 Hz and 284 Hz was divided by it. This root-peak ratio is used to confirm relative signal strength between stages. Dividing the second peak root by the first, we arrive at 0.969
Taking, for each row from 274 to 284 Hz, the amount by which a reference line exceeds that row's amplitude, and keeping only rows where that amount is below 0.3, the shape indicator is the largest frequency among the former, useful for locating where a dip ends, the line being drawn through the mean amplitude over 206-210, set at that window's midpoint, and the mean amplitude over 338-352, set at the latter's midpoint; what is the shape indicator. 283.0 Hz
